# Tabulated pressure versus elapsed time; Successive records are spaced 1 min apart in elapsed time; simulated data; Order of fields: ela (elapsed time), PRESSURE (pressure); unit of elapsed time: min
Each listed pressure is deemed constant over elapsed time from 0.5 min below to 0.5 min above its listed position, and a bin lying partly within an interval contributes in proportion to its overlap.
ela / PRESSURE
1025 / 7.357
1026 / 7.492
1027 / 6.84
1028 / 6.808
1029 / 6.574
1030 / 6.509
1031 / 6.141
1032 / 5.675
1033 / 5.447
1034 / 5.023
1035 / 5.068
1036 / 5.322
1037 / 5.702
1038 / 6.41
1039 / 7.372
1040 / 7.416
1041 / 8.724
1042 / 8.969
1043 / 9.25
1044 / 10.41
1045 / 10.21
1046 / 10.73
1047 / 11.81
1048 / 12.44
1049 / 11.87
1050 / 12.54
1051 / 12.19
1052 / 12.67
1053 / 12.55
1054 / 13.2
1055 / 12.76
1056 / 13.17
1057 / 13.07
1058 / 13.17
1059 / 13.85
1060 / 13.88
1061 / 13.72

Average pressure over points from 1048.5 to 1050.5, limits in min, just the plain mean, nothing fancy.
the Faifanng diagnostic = 12.2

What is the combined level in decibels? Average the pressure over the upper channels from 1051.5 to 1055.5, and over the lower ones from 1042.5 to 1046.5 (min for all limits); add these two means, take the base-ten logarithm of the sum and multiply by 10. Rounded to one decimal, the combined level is 13.6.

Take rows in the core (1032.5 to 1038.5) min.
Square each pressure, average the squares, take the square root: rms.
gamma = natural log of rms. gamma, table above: 1.7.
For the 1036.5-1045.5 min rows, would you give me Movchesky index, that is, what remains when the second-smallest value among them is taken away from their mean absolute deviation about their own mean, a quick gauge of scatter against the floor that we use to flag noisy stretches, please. -5.0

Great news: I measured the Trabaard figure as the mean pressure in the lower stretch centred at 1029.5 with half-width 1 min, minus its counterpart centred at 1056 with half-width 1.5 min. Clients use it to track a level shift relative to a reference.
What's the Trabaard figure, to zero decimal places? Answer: -6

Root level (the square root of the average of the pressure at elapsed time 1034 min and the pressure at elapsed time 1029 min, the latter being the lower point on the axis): 2.4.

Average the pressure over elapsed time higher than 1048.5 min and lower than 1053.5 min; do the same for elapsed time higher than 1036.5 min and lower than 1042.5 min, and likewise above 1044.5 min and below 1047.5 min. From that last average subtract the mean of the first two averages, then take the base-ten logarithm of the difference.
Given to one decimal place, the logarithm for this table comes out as 0.0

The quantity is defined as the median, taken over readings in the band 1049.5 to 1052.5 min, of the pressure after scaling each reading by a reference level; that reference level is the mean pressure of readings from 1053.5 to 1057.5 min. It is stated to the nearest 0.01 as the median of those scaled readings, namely 0.96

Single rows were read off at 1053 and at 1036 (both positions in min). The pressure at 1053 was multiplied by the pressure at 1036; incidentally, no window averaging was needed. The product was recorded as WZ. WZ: 67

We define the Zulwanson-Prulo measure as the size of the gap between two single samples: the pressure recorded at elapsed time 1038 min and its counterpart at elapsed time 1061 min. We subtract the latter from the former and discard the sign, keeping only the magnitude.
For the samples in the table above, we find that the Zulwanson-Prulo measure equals 7.3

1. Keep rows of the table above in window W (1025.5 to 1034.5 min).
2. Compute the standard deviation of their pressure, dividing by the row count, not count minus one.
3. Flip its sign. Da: -0.73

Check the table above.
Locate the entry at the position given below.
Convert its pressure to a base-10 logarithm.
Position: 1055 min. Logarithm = 1.11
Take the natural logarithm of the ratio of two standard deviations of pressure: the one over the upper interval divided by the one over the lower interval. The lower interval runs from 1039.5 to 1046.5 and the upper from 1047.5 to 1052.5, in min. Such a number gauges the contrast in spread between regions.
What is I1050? -1.3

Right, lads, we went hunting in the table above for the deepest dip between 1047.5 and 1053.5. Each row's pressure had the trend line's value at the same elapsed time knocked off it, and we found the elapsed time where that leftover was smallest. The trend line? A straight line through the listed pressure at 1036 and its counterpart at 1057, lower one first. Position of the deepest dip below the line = 1053 min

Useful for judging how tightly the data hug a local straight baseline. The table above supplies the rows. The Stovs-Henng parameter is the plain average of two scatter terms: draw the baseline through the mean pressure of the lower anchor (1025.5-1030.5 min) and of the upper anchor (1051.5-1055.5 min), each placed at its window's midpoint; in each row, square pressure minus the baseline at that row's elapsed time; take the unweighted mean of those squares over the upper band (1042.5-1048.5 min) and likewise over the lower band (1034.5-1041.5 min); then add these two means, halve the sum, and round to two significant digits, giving 3.9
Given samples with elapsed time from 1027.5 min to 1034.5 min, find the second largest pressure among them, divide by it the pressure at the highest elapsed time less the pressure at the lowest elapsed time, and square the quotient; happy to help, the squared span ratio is 0.074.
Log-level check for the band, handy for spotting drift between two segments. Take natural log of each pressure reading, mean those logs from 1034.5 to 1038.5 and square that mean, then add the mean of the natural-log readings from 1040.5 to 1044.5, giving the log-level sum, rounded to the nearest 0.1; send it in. 5.2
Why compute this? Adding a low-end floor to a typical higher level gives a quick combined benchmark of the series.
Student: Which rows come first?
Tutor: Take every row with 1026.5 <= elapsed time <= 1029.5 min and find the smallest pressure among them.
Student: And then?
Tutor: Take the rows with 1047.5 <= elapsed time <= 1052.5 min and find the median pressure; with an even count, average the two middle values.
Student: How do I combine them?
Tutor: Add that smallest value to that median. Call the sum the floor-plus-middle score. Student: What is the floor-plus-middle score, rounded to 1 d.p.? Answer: 19.0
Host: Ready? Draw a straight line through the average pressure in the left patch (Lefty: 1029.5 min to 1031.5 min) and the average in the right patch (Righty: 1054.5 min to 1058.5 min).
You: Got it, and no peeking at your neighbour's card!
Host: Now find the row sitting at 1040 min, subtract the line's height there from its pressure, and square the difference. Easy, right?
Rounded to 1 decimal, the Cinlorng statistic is 1.9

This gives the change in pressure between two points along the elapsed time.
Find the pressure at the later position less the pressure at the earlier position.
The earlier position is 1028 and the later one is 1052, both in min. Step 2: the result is 5.9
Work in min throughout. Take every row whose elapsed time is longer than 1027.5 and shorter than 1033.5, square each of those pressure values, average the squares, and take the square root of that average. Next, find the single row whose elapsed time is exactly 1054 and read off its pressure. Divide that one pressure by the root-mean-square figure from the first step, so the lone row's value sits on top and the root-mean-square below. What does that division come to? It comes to 2.1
